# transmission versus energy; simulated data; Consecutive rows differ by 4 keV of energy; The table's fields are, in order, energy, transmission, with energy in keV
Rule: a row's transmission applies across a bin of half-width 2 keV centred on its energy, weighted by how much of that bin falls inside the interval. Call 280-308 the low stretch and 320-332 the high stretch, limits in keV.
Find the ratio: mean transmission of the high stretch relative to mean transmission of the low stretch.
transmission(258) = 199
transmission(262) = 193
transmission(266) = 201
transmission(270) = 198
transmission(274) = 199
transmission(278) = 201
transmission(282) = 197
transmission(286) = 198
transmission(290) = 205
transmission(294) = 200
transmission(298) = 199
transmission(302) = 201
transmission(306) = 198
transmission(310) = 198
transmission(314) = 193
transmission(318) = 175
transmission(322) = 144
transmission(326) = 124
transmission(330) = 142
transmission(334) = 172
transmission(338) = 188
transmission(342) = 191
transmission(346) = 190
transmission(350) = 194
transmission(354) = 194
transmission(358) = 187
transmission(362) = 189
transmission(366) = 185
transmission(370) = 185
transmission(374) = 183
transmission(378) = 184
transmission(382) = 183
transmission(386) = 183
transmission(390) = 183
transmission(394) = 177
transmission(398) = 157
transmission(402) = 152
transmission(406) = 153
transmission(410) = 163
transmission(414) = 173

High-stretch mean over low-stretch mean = 0.68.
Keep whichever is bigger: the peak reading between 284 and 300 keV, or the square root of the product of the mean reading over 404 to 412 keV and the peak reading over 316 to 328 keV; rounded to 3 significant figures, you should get 205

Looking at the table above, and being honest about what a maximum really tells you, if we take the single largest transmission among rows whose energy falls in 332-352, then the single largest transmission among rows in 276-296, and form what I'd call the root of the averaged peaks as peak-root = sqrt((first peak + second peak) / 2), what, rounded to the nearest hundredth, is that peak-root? 14.12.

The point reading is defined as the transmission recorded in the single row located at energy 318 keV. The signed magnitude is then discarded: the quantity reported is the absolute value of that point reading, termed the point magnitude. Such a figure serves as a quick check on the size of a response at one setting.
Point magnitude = 175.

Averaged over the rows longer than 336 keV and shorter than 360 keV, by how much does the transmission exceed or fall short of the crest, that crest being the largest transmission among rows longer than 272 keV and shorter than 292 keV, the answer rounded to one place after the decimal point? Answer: -14.3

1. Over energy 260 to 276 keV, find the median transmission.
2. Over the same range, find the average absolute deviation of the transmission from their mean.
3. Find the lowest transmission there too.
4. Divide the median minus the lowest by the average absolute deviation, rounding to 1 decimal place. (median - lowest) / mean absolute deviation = 2.3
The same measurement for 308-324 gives 2.2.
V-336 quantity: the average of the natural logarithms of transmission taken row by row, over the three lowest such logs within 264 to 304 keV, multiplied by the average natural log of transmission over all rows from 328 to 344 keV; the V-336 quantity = 27.2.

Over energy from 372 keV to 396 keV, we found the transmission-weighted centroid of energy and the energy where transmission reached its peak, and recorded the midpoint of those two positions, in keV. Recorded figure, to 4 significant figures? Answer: 381.0 keV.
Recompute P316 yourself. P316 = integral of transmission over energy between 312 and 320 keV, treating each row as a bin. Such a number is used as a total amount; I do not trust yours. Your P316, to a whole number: 1472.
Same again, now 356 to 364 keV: 1504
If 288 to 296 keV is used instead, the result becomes 1620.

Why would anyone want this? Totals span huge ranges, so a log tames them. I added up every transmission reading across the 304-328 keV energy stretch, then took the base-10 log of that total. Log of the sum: 3.01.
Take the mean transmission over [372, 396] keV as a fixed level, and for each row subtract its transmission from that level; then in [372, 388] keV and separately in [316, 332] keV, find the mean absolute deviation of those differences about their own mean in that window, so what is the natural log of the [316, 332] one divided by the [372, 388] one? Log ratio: 3.6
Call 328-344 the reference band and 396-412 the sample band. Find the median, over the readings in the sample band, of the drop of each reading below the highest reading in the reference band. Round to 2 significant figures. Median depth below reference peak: 36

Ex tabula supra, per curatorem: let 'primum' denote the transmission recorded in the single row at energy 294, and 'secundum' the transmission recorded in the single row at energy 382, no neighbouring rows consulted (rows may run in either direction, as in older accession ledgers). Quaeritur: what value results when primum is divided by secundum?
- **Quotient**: 1.09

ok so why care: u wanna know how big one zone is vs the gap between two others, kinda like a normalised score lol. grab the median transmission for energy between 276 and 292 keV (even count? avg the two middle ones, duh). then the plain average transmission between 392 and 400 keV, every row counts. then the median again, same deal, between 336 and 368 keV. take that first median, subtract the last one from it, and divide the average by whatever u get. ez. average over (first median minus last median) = 17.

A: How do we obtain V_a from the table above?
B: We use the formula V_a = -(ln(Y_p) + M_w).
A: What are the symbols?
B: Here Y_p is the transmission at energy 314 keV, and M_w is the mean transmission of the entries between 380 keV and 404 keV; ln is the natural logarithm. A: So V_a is -178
